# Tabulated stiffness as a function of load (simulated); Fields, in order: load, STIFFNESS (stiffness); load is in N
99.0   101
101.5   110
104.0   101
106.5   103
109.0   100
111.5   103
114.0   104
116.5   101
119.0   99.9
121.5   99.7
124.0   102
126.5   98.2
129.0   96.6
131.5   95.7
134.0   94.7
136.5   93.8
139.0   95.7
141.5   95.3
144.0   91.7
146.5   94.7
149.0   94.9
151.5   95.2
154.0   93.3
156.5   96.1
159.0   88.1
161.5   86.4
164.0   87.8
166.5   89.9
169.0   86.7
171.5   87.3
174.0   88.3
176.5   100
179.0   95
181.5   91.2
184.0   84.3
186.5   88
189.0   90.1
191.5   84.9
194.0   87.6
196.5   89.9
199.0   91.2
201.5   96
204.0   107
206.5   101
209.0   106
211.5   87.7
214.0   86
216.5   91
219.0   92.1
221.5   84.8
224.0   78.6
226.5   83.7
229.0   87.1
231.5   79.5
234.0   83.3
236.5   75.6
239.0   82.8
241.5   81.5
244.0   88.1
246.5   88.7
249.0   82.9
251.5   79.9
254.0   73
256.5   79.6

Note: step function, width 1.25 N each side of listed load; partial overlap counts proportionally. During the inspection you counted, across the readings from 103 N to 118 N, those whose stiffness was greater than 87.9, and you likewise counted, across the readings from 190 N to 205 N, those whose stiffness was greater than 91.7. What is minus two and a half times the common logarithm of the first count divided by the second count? -1.2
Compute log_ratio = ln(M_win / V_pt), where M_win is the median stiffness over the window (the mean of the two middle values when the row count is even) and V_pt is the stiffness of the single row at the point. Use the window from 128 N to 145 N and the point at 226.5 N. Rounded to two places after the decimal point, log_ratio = 0.13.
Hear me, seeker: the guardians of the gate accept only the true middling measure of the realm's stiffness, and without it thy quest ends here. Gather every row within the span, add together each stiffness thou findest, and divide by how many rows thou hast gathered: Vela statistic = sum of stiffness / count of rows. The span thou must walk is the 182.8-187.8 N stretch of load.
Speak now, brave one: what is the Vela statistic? 86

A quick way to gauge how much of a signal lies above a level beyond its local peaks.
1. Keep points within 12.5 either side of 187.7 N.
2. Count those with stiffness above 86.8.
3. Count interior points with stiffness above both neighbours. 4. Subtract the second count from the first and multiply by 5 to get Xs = 35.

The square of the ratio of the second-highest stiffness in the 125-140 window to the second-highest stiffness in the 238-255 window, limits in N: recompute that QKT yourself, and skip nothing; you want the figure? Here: 1.20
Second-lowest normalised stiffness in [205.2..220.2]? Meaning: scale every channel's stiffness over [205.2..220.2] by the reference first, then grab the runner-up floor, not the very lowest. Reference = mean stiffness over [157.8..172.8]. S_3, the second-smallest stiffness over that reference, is 1.00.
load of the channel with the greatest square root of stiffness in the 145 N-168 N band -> 156.5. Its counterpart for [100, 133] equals 101.5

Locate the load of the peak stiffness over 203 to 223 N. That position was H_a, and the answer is 204.0 N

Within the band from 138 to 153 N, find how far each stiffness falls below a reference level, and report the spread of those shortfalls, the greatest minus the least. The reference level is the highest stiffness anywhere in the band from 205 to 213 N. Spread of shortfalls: 4.0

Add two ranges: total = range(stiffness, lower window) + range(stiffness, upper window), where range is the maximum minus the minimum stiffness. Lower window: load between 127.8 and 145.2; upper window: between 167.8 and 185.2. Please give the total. 20.6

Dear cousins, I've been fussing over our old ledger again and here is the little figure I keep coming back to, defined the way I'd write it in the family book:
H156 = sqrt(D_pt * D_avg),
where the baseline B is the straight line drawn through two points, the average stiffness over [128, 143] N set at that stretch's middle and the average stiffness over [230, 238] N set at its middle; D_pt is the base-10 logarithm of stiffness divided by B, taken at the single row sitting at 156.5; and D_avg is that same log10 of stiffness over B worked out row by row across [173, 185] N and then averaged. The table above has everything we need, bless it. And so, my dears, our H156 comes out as 0.018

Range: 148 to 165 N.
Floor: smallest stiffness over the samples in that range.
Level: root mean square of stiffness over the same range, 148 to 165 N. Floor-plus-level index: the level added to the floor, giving 178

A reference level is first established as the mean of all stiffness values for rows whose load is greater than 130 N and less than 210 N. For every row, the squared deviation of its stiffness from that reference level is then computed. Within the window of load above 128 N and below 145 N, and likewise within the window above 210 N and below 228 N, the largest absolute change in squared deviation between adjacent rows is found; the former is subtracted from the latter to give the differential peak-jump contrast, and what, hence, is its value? 129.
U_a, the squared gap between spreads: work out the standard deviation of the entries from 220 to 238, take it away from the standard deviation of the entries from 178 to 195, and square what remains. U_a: 0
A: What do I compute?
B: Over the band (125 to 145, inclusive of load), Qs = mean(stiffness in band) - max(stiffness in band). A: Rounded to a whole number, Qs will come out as -3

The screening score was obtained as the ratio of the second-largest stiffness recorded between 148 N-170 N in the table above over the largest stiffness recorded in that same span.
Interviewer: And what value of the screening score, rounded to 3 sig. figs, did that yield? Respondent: 0.991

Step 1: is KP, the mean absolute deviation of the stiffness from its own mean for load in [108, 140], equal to 2.8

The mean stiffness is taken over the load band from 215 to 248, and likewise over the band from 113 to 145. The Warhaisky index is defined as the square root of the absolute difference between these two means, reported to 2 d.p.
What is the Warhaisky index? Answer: 3.63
